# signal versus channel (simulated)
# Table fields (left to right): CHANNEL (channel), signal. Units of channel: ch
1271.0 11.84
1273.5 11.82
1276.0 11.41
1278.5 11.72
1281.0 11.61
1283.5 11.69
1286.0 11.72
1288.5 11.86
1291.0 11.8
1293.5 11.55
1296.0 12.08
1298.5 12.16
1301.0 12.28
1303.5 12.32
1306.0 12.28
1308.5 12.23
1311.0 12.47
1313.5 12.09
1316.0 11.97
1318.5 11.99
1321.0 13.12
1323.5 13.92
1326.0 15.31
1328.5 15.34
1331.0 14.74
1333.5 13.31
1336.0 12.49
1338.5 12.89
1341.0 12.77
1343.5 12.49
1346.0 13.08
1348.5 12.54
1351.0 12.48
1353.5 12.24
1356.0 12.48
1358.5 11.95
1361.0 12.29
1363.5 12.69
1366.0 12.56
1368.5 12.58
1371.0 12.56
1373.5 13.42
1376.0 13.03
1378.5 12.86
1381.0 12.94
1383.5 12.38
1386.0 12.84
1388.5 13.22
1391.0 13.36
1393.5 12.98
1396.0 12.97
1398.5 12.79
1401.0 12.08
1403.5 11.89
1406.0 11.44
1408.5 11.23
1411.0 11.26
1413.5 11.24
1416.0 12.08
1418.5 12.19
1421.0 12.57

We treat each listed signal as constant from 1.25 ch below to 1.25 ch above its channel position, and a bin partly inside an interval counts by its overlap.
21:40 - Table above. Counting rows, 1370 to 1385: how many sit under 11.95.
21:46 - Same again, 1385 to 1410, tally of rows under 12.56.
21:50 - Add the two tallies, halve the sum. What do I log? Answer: 2.0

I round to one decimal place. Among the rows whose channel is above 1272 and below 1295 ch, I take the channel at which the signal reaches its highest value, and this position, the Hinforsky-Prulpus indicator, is 1288.5 ch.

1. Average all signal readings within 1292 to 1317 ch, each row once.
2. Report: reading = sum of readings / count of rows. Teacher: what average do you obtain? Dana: 12.1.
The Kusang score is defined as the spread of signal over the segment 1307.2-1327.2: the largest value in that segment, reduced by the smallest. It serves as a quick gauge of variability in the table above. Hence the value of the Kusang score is 3.3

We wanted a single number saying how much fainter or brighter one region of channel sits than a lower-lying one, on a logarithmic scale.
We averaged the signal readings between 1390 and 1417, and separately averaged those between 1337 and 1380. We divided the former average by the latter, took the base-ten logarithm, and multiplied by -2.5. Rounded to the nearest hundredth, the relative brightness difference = 0.05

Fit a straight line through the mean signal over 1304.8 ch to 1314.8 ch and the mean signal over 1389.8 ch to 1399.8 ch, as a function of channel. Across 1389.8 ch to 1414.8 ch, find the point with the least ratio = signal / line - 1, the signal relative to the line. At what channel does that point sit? 1413.5 ch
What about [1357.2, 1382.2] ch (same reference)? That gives 1358.5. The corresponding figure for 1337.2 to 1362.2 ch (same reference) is 1358.5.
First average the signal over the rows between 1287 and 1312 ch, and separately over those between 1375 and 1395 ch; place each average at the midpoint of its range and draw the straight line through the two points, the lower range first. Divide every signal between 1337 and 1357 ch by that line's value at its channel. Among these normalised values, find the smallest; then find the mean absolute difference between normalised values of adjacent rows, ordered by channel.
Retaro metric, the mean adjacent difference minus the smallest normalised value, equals -0.944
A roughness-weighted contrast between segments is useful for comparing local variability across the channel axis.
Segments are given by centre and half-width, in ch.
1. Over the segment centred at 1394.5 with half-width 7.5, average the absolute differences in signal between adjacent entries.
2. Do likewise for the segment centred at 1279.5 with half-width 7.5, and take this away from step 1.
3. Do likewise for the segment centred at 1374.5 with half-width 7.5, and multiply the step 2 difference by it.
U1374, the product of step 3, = 0.029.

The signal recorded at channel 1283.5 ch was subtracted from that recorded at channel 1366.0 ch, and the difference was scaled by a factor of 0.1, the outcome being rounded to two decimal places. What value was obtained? 0.09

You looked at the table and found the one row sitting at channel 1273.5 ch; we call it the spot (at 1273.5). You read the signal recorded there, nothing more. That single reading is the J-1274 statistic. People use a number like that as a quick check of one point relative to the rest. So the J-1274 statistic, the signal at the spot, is 11.82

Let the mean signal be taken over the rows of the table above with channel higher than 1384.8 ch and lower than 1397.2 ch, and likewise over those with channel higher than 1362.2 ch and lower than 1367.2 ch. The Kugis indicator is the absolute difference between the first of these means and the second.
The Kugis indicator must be 0.45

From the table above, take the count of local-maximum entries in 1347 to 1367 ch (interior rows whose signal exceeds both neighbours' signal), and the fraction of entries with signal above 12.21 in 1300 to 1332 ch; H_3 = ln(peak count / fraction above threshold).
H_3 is 0.96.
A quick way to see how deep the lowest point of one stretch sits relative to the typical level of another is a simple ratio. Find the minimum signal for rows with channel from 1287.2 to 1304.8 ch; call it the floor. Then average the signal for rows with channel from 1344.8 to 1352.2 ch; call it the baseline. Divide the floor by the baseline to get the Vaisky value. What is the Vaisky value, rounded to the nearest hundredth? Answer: 0.91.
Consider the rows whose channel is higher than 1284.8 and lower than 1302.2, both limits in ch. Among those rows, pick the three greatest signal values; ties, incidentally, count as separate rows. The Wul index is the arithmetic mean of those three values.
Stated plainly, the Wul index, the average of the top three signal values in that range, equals 12.17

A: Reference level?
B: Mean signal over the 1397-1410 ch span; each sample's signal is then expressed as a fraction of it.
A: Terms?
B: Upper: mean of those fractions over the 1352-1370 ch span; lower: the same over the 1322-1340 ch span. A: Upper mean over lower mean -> 0.89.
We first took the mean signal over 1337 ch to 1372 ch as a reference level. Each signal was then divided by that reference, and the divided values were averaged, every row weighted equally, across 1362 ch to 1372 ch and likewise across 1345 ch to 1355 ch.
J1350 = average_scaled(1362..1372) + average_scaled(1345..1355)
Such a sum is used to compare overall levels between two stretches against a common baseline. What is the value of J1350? 2.01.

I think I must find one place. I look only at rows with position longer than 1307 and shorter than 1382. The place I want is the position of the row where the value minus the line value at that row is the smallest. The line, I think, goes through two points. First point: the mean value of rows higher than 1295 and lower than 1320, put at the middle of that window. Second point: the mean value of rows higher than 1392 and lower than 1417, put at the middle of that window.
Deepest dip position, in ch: 1316.0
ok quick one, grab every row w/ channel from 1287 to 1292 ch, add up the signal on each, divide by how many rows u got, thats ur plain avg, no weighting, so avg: 11.8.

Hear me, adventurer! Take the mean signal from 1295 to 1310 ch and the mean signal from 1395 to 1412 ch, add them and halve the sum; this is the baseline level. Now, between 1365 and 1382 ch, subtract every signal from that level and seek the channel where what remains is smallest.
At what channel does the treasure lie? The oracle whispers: 1373.5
